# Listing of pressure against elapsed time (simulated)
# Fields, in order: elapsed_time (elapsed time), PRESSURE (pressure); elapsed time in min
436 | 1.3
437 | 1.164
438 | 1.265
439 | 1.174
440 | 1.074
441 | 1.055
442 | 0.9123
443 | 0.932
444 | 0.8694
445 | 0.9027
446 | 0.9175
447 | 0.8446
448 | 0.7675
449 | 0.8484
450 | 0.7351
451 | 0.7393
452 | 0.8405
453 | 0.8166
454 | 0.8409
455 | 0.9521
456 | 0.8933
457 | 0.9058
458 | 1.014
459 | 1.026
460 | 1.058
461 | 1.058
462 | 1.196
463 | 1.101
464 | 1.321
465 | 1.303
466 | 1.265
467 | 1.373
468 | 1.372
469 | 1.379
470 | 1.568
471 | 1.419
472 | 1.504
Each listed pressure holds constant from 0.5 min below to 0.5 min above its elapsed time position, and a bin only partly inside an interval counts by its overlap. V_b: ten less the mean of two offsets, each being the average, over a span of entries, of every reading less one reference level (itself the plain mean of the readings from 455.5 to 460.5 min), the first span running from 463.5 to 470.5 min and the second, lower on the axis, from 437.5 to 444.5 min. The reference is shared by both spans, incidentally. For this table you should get 9.8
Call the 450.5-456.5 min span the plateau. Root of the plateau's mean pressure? 0.92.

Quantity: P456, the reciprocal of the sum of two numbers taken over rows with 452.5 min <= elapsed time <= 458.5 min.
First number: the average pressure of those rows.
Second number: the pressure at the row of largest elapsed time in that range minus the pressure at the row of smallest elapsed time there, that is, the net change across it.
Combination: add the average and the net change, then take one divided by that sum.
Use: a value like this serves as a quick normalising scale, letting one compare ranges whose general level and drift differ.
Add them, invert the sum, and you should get 0.91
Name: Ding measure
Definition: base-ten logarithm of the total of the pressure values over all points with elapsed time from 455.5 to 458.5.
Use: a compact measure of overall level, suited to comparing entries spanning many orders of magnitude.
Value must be 0.45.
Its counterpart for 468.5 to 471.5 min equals 0.64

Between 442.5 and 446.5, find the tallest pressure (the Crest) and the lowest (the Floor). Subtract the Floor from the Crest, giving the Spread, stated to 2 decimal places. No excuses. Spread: 0.06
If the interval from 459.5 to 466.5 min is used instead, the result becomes 0.26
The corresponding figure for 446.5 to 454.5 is 0.11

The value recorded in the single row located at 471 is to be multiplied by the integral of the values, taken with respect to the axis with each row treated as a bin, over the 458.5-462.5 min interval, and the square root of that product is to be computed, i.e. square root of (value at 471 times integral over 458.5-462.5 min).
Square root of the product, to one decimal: 2.5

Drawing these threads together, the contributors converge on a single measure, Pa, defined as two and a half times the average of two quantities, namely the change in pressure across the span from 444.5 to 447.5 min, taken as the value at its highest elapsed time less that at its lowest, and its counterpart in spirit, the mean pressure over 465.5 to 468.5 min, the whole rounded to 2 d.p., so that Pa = 1.60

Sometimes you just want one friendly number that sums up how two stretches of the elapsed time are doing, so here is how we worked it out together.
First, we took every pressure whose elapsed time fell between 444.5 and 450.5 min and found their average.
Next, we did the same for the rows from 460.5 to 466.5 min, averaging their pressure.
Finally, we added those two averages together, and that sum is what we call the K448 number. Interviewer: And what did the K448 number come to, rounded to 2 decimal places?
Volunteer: 2.04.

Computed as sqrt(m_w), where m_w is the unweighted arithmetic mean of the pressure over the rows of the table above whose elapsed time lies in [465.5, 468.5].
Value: 1.16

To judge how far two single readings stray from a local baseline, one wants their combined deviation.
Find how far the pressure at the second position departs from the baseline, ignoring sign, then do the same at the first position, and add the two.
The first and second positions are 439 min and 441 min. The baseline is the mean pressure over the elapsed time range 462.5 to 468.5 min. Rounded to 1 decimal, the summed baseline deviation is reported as 0.3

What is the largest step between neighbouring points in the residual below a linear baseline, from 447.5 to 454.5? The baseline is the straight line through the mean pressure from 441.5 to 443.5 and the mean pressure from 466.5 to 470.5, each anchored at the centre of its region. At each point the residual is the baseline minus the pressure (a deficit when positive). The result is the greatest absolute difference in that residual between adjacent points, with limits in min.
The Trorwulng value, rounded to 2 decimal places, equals 0.13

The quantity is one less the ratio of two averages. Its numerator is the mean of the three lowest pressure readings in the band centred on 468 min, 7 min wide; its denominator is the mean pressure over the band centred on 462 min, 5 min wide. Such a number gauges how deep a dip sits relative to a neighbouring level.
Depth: -0.15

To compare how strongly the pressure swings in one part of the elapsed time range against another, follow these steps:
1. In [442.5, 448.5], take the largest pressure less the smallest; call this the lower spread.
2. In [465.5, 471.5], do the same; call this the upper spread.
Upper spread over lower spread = 1.8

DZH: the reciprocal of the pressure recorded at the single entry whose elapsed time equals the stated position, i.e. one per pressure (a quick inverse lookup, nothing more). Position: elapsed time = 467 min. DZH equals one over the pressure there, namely 0.73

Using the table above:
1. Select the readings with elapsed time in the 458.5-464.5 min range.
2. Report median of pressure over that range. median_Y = 1.1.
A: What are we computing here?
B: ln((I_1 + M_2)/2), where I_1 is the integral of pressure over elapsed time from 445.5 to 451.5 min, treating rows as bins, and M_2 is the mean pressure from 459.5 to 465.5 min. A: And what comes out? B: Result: 1.10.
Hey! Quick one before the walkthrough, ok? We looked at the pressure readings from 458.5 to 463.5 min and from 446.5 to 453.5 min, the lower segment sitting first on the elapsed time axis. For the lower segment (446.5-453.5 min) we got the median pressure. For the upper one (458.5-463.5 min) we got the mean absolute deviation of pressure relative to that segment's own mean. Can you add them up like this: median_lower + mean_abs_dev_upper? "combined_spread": 0.87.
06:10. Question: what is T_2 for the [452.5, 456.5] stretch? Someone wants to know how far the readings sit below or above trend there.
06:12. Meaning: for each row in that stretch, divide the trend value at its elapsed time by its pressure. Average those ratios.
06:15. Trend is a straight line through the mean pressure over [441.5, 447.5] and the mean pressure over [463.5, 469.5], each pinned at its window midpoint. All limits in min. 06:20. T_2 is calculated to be 1.25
